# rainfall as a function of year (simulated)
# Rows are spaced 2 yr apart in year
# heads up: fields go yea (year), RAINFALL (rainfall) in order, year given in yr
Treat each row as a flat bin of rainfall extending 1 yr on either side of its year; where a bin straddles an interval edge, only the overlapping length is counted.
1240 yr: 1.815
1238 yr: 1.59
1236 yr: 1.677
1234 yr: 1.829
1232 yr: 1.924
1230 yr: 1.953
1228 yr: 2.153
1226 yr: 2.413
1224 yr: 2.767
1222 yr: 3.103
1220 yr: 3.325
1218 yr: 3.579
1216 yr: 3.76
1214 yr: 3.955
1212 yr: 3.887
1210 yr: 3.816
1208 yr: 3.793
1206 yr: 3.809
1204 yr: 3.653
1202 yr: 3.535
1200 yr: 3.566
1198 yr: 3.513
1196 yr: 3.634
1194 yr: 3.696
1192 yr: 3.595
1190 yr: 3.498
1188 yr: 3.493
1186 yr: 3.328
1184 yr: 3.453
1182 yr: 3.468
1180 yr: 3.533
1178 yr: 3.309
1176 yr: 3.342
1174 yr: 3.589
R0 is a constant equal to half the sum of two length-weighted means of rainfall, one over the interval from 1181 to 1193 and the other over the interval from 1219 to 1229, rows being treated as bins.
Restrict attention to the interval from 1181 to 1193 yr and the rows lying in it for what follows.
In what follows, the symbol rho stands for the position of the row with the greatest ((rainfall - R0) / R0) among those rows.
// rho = 1192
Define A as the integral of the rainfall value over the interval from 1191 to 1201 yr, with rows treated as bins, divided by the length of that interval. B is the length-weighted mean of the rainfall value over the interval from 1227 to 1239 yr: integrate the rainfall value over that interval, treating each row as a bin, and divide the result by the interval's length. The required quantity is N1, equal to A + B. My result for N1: 5.5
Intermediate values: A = 3.60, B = 1.85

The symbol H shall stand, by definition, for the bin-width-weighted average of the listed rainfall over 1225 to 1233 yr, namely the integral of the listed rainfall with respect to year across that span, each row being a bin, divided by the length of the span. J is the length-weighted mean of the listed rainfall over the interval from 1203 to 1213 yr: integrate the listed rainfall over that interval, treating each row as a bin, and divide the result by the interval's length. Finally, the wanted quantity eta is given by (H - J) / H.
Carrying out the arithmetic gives -0.8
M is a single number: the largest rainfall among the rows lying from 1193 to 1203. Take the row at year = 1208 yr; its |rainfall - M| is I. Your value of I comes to 0.1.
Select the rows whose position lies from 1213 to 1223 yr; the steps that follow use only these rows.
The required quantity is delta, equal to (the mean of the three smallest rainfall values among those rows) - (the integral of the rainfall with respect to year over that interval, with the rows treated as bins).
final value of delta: -32.1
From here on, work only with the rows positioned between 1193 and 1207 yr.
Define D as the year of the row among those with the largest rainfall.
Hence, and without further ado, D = 1206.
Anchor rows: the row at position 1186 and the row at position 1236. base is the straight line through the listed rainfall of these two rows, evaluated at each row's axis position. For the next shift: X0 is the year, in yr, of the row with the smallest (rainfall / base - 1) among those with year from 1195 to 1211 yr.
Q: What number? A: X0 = 1198 yr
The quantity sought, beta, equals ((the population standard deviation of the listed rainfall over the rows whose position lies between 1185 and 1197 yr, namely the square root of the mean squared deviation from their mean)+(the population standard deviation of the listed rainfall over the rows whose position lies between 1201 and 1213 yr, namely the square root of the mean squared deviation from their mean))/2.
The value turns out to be 0.119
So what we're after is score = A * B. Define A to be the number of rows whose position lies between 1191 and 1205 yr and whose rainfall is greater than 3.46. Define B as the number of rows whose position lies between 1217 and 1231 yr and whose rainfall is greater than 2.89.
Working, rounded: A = 7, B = 3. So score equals 21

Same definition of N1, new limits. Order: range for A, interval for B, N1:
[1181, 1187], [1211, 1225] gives 6.9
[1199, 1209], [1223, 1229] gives 6.1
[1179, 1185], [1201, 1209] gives 7.2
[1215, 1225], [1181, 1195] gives 6.8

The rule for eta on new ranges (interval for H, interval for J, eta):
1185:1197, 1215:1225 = 0.1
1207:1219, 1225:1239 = 0.5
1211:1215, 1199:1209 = 0.1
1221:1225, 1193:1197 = -0.2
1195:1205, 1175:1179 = 0.1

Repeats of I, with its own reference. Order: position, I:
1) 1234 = 1.9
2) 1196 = 0.1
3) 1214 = 0.3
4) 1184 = 0.2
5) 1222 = 0.6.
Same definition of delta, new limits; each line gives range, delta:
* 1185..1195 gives -31.8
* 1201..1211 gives -33.6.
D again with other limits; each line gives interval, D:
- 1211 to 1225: 1214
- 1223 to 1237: 1224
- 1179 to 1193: 1192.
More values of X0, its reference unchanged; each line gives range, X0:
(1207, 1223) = 1222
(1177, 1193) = 1178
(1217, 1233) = 1230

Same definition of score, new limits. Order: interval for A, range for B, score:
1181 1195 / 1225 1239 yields 0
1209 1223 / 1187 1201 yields 35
